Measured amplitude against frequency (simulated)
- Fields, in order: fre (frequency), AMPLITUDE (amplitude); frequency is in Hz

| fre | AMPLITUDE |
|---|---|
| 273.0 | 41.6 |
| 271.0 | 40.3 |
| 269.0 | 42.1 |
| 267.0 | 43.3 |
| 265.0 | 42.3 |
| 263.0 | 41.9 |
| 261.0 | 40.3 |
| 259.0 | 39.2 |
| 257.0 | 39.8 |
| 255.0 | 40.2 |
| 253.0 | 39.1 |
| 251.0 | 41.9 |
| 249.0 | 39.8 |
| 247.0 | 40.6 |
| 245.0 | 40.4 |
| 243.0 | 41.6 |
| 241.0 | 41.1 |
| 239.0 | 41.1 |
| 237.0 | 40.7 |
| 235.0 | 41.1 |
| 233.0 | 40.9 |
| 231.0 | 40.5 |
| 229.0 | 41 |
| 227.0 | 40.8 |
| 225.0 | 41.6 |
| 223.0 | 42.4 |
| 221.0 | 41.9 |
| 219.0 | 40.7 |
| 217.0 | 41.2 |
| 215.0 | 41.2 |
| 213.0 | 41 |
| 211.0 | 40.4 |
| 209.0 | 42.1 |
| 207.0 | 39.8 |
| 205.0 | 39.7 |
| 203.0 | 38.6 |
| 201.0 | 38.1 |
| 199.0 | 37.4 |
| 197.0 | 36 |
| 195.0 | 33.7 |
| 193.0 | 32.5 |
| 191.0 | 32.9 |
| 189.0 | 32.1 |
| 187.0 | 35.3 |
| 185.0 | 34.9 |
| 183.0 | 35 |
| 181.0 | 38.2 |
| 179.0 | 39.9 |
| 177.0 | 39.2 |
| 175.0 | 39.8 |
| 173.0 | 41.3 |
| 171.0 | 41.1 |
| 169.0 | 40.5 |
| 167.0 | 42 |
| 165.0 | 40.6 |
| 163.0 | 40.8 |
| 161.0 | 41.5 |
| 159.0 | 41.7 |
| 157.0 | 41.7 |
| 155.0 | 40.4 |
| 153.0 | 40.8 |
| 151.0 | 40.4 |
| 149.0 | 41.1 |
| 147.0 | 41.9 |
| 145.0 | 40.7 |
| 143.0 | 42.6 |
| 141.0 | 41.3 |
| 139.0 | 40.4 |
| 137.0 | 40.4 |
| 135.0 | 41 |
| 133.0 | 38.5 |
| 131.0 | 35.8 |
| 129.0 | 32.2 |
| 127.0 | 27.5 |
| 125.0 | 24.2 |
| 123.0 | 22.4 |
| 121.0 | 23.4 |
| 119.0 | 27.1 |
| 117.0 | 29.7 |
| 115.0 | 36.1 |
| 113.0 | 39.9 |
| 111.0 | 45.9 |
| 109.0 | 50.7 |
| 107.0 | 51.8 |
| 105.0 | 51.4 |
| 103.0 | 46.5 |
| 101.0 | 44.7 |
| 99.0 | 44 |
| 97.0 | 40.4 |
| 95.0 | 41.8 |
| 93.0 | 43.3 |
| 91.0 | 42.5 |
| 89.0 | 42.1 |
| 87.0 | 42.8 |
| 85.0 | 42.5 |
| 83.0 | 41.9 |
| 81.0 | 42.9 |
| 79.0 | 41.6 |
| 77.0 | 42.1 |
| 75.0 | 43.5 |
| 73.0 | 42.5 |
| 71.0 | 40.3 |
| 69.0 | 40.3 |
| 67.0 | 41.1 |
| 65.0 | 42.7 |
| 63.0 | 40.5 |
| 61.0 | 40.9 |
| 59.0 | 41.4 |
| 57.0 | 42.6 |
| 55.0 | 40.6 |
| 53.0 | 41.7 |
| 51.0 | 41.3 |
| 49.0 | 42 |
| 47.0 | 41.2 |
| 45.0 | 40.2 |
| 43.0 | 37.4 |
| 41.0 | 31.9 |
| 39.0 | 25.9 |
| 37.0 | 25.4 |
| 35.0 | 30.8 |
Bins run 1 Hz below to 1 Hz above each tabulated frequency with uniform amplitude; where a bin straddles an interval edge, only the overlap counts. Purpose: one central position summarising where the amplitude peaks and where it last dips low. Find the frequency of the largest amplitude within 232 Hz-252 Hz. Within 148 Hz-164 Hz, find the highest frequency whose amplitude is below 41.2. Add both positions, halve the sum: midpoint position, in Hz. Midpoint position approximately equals 207 Hz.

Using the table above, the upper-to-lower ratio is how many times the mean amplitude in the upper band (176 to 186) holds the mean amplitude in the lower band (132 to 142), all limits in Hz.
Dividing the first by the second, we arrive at 0.93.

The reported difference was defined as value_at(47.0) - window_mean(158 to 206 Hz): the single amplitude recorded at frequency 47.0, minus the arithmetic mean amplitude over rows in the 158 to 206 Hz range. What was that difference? 3.2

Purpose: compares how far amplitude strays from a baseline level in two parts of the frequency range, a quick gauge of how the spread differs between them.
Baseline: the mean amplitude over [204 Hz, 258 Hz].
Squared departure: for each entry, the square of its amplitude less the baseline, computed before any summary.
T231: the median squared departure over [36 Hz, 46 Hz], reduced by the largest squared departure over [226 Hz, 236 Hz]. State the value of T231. 80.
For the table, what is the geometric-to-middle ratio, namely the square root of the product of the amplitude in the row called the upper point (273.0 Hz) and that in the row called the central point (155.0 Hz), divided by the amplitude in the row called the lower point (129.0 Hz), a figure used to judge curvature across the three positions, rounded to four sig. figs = 1.273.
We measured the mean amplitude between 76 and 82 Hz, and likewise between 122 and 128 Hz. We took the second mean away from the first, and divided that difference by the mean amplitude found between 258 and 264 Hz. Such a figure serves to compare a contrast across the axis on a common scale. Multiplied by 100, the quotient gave 43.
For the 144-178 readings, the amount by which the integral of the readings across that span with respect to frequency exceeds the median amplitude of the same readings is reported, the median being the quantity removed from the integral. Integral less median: 1350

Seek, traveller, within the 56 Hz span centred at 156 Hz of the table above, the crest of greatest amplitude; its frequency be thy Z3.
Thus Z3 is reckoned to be 143.0 Hz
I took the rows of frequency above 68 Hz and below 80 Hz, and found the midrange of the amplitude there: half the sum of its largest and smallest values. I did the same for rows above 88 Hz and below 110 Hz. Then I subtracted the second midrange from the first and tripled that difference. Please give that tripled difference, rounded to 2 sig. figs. -13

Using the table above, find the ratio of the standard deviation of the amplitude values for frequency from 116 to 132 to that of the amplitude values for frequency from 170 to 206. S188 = 1.5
